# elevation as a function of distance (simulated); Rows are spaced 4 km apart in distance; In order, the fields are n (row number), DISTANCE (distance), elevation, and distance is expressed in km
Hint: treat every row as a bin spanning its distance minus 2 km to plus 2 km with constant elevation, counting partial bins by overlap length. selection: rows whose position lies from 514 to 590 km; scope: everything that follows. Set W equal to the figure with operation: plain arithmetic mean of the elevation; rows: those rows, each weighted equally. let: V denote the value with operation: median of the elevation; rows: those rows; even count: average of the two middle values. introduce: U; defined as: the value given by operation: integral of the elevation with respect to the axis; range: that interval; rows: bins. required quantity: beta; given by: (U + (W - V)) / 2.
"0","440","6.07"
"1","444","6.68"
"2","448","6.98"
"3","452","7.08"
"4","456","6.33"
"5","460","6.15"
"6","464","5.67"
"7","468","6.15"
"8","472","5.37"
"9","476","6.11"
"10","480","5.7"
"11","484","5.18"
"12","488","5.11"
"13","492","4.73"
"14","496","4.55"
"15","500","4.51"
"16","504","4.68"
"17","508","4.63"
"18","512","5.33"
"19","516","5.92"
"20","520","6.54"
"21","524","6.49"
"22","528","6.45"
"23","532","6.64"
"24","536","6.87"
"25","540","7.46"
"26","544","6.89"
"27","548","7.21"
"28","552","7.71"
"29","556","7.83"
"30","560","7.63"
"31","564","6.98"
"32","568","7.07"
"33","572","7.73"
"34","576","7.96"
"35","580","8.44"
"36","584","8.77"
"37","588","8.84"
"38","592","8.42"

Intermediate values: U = 558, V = 7.2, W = 7.3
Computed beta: 279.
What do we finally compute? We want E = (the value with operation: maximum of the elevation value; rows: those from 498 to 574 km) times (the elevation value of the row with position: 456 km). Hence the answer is 50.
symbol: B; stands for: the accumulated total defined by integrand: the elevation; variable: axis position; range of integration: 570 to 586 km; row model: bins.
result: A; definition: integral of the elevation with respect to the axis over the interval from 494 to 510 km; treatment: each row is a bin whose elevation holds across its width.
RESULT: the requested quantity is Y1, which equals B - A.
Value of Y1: 58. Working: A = 73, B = 132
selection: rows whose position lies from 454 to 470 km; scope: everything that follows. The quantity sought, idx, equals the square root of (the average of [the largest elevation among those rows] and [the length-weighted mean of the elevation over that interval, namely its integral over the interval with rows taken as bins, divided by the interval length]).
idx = 2.49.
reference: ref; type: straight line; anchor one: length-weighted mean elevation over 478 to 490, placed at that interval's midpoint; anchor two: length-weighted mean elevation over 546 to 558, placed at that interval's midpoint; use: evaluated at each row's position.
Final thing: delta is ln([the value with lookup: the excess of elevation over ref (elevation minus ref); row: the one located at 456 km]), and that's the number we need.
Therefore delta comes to 0.7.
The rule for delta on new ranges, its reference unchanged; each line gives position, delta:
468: 0.3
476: 0.0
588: -2.8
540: -1.3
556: -2.2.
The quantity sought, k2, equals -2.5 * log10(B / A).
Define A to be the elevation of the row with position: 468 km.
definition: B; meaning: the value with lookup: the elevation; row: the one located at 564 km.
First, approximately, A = 6.15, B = 6.98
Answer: -0.14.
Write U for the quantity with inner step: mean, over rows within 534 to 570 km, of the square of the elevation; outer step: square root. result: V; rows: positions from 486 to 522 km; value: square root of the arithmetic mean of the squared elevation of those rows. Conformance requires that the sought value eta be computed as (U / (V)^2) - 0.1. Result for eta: 0.17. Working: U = 7.3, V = 5.2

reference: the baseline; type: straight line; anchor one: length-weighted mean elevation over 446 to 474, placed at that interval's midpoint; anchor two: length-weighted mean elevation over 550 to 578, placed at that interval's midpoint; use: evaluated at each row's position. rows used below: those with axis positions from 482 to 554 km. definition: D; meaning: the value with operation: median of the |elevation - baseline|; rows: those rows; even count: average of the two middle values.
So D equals 0.8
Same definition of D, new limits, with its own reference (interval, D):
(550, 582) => 0.3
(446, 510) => 1.0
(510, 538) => 0.6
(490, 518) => 2.1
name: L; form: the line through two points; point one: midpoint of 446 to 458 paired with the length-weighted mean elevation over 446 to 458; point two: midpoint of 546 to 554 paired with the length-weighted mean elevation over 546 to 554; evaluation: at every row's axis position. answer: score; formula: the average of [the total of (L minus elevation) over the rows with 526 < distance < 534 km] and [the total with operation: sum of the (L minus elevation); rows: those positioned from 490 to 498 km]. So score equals 3.2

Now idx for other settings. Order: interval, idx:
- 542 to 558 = 2.76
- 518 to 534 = 2.57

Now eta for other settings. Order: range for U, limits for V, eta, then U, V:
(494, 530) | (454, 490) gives 0.07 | 5.5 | 5.8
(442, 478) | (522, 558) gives 0.03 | 6.3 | 7.1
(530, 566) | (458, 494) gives 0.13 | 7.3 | 5.6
